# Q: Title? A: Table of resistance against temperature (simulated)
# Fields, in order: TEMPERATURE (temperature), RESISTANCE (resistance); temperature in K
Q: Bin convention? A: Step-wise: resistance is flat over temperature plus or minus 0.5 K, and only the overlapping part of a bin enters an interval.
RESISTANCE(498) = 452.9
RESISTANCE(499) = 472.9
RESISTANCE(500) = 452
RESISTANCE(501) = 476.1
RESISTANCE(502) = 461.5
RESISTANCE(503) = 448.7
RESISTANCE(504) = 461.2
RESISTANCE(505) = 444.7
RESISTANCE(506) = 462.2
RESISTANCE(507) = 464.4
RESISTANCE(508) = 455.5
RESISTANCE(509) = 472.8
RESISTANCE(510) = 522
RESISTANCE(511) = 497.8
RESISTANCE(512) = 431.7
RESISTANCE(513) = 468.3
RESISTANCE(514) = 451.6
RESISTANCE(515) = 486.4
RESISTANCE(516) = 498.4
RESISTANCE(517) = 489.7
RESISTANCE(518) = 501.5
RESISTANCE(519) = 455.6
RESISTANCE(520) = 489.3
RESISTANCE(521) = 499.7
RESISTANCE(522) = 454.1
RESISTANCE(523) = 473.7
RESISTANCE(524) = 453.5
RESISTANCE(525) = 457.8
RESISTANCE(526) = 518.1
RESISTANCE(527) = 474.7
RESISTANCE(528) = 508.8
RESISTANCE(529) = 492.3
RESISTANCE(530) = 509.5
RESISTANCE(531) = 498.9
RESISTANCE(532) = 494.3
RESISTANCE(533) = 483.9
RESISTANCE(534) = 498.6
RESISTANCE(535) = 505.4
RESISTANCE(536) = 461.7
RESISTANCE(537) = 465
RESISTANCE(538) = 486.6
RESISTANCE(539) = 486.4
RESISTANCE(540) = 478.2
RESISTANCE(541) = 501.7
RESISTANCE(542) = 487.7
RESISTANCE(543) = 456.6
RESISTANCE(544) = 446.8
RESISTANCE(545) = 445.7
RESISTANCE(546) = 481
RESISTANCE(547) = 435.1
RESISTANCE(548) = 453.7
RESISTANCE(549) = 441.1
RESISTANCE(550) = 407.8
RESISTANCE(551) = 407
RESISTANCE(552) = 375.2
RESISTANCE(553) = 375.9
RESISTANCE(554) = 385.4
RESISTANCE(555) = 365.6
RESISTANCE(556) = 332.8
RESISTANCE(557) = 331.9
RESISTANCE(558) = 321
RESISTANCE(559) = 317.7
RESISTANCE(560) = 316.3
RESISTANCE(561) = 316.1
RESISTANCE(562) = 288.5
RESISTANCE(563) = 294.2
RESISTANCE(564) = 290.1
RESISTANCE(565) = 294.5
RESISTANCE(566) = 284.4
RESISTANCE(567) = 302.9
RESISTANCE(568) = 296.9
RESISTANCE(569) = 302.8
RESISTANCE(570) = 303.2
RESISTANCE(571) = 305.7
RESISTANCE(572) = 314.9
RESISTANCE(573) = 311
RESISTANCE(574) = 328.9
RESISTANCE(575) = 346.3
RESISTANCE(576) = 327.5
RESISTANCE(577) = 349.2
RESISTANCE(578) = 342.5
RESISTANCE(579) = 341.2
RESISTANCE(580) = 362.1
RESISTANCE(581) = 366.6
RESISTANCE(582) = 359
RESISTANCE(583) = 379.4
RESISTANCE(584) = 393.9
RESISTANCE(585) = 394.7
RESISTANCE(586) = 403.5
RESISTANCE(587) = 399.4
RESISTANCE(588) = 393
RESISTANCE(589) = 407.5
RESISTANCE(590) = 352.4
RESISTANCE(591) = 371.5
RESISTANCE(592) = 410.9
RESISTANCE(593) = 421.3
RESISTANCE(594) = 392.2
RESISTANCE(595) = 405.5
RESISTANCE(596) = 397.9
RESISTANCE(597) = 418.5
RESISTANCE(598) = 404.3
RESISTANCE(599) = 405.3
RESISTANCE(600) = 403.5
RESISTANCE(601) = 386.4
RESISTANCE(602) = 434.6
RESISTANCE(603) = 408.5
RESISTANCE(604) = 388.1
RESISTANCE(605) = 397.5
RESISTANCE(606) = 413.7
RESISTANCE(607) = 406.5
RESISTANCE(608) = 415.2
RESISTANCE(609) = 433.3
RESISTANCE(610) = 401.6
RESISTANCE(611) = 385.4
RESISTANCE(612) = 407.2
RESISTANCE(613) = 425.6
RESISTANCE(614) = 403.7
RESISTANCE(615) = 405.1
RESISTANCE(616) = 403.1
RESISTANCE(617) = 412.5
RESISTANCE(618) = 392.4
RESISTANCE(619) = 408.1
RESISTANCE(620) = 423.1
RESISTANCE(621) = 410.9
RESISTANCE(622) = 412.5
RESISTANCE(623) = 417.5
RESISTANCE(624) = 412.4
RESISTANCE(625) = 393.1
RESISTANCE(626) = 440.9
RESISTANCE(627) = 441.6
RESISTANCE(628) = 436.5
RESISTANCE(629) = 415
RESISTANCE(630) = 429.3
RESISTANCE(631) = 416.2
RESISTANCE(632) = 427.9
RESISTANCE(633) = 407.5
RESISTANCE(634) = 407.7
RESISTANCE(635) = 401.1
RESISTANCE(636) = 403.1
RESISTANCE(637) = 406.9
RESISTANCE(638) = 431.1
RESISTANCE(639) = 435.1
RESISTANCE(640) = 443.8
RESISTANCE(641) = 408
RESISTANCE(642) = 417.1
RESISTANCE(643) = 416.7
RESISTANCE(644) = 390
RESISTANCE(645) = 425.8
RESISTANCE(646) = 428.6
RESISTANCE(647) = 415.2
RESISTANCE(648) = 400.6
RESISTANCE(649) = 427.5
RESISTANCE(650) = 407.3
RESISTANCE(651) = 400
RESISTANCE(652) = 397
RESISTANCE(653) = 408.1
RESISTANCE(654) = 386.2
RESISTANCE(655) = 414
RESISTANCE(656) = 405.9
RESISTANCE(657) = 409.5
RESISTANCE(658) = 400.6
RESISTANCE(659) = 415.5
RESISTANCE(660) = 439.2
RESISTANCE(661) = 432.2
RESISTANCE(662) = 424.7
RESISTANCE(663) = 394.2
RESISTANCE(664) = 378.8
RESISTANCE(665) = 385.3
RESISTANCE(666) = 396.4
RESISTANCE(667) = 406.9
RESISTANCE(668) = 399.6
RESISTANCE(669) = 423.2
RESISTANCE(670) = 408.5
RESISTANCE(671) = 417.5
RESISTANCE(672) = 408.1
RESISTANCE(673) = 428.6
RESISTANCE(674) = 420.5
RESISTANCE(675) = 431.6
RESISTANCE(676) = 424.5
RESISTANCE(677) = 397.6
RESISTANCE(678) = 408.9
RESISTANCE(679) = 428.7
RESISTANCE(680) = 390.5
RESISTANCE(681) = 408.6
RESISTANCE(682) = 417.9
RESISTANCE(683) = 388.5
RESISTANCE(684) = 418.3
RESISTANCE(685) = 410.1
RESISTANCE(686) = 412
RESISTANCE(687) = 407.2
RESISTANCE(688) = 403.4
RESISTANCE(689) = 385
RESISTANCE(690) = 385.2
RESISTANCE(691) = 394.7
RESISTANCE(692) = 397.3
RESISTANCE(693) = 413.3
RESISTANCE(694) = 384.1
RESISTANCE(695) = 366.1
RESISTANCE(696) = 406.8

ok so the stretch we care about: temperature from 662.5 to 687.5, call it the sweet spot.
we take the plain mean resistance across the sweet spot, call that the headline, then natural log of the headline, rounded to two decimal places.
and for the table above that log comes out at 6.01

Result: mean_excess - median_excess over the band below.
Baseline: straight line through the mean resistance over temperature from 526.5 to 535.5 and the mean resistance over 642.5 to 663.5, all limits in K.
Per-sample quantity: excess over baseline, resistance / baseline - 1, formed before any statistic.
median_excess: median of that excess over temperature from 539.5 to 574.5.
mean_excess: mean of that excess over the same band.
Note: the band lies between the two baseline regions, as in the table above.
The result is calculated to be 0.068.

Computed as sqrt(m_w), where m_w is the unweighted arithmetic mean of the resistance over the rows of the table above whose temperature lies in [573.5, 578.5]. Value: 18.4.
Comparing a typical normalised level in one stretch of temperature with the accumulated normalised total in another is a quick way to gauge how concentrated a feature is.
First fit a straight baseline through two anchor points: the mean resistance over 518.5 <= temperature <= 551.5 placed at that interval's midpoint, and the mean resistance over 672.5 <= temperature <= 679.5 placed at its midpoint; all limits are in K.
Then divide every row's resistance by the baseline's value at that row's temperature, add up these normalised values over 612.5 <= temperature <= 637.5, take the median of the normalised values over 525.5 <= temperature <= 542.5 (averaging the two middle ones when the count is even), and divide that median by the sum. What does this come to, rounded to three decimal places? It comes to 0.044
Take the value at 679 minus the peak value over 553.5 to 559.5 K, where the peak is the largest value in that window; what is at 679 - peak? 43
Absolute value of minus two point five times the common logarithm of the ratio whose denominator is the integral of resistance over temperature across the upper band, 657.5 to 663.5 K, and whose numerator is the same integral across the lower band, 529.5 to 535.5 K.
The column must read 0.19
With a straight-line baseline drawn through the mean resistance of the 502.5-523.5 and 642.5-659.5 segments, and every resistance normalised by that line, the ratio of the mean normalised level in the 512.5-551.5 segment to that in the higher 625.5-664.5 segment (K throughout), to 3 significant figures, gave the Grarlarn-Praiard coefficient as 1.01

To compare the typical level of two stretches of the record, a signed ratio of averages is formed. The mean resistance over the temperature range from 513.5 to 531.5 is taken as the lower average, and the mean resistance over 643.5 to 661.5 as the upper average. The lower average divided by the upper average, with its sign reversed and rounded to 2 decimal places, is -1.18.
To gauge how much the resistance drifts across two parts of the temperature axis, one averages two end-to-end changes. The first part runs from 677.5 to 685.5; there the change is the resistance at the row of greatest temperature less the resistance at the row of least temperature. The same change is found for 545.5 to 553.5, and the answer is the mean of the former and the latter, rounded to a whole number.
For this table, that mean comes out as -52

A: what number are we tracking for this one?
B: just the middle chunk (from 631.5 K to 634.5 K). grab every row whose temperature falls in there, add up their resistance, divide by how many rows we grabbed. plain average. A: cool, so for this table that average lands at 414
